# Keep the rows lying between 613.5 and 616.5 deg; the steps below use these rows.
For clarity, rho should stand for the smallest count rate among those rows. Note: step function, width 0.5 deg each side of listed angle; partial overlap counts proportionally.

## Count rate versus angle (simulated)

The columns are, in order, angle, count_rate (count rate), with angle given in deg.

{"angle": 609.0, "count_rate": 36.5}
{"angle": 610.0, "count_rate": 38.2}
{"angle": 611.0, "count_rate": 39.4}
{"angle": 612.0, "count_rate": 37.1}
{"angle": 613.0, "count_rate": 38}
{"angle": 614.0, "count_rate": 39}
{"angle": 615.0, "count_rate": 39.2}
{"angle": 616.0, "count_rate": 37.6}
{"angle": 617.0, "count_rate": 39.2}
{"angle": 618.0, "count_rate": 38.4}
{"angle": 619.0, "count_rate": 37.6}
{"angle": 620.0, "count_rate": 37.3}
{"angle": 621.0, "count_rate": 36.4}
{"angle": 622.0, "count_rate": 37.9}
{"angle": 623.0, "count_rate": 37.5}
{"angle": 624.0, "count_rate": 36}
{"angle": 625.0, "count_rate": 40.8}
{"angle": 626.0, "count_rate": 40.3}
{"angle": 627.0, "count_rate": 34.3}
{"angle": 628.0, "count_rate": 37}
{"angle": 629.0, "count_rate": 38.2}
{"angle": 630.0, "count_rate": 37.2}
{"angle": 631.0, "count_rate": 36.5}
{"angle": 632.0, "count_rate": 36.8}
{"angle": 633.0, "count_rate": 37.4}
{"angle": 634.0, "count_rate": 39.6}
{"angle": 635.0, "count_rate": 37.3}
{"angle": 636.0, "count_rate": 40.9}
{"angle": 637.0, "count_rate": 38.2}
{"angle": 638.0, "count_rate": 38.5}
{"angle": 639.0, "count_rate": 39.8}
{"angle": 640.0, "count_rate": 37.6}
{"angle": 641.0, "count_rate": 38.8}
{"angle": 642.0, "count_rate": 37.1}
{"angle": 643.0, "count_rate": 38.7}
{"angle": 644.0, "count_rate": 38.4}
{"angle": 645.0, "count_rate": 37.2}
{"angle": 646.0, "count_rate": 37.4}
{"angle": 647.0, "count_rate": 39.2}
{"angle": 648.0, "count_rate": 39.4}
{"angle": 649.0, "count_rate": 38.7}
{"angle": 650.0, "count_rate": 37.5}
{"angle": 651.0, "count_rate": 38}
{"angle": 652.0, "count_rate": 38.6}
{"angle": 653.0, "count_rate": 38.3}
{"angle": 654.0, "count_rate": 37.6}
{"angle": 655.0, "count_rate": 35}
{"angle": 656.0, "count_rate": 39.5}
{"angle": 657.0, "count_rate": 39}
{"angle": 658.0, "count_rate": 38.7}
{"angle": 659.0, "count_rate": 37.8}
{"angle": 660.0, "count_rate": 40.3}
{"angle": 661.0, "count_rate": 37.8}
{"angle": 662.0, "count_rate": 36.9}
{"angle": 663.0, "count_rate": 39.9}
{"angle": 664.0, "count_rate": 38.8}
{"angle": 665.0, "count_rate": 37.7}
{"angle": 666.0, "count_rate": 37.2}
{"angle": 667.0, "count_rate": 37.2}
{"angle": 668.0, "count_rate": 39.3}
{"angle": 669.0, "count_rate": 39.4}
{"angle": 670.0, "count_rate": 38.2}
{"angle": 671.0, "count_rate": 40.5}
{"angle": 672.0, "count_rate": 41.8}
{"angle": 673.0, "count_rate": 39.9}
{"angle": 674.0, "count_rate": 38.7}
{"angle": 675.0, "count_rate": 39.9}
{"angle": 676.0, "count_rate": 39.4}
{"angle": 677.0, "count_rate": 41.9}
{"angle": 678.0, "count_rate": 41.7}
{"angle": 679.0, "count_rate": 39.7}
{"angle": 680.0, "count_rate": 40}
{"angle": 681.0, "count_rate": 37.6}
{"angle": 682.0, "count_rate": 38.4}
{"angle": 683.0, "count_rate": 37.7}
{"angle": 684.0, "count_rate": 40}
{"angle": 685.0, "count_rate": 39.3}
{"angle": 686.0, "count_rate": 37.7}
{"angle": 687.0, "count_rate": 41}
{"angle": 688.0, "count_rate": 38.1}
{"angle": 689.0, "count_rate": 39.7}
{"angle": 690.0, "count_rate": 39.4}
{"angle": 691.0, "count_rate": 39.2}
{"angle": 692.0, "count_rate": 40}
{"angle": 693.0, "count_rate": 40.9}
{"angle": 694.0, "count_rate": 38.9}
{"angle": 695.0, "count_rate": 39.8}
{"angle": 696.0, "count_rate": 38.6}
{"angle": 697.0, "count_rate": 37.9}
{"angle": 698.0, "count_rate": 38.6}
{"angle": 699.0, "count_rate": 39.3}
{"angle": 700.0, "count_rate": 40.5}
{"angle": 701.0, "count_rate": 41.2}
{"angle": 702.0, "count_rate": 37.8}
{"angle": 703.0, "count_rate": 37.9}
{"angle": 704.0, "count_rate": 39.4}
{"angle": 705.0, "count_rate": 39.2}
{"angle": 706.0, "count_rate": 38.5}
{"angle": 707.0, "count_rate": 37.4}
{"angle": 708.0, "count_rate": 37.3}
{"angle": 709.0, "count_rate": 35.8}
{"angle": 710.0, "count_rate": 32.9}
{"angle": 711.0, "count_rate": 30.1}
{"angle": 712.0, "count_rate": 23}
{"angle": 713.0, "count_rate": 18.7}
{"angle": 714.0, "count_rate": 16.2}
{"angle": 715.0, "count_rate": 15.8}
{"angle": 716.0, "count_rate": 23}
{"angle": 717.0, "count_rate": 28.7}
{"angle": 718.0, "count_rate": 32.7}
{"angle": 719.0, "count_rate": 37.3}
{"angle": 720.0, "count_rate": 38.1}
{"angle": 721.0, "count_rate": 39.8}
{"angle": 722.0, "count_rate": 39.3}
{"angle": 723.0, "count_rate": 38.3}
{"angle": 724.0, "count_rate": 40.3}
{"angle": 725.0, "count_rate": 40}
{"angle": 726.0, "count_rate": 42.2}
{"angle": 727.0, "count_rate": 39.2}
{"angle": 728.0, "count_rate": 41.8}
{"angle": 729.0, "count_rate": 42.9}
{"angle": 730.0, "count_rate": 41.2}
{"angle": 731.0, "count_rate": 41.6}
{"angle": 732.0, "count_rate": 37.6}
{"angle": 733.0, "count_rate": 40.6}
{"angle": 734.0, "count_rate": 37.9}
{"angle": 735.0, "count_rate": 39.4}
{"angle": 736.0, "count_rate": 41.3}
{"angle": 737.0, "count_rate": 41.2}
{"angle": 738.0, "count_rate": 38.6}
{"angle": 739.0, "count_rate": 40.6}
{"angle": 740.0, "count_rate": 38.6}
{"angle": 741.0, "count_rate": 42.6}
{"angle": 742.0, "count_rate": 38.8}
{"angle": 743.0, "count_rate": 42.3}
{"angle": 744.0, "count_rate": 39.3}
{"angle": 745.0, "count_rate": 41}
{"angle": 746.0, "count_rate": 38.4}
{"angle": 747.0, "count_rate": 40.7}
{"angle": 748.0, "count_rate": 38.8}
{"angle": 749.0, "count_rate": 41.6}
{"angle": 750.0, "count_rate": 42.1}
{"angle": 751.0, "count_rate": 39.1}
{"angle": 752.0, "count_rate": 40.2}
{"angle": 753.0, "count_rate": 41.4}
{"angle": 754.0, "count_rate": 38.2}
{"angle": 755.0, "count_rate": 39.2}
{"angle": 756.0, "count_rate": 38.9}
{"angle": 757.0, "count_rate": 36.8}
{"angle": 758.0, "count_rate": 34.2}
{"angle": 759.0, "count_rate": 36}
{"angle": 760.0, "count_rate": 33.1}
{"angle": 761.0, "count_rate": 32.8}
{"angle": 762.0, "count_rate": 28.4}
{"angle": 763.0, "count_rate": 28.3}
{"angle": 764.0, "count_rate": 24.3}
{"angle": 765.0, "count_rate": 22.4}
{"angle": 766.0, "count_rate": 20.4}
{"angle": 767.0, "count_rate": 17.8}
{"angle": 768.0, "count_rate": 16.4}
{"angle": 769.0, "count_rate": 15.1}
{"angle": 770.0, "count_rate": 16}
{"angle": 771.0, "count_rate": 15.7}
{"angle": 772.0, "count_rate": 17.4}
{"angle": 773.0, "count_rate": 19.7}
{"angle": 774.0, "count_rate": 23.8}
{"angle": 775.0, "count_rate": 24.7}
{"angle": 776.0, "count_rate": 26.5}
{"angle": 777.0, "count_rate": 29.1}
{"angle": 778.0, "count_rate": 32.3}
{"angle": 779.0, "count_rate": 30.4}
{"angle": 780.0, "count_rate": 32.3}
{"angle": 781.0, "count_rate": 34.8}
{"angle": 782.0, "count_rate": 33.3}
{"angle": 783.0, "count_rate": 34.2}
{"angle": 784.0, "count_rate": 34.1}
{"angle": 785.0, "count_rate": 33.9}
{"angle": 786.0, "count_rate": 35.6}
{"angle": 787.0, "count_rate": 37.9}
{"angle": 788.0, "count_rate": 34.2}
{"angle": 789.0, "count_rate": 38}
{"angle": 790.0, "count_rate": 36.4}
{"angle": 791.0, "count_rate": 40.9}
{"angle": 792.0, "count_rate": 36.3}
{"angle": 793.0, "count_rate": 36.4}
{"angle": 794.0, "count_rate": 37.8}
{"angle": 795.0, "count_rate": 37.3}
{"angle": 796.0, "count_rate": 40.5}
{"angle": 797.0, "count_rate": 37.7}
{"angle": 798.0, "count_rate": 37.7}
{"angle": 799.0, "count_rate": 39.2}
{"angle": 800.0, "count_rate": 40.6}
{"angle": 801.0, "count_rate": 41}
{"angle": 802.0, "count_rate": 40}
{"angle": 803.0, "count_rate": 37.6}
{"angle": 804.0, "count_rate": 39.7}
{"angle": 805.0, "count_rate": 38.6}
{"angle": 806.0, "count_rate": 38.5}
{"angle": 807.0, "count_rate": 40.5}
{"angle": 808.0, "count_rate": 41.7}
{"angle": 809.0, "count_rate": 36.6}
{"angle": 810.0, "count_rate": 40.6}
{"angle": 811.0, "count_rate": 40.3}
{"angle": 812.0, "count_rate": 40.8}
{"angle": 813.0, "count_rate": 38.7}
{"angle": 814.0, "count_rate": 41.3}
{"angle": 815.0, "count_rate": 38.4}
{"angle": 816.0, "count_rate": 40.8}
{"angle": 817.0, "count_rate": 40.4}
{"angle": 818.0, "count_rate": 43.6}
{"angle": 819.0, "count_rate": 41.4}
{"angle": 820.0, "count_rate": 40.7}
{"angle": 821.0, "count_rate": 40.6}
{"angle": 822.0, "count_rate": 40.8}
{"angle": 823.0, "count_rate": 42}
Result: 37.6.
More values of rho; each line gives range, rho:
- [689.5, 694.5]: 38.9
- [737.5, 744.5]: 38.6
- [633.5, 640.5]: 37.3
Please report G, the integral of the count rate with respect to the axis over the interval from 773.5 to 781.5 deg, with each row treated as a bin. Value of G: 234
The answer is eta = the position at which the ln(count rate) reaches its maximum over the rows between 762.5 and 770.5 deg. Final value 763.0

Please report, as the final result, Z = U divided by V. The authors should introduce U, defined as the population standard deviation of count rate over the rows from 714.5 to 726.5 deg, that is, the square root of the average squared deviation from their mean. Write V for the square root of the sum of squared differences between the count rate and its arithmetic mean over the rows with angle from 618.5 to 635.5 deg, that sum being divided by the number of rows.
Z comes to 5.1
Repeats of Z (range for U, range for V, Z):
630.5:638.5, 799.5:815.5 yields 1.0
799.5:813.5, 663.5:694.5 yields 1.1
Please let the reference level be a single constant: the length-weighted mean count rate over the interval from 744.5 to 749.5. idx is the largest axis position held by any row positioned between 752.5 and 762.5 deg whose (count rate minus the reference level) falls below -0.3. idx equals 762.0 deg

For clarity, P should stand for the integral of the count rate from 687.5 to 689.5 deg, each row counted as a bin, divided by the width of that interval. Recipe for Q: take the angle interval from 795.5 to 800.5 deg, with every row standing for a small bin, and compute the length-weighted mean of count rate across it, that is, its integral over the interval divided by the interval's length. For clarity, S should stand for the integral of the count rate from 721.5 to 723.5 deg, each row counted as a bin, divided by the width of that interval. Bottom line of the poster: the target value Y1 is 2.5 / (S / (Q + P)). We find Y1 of 5.0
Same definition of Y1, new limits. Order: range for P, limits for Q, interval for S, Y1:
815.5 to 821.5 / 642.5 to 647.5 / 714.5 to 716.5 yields 10.2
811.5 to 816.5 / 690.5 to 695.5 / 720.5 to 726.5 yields 5.0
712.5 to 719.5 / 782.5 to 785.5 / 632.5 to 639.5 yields 3.8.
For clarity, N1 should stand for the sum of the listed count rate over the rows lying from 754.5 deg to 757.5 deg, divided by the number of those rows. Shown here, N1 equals 38.3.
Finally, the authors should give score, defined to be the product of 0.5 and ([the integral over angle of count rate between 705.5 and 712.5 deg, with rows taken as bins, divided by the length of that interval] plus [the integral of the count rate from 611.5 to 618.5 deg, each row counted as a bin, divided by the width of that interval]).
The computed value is 36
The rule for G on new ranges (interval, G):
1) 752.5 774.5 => 596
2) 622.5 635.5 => 489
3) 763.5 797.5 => 1004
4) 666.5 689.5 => 907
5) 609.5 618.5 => 346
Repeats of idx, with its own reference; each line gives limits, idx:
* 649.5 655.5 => 655.0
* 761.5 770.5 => 770.0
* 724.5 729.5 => 727.0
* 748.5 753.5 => 751.0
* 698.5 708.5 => 708.0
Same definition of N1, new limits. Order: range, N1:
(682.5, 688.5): 39.0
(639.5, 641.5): 38.2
